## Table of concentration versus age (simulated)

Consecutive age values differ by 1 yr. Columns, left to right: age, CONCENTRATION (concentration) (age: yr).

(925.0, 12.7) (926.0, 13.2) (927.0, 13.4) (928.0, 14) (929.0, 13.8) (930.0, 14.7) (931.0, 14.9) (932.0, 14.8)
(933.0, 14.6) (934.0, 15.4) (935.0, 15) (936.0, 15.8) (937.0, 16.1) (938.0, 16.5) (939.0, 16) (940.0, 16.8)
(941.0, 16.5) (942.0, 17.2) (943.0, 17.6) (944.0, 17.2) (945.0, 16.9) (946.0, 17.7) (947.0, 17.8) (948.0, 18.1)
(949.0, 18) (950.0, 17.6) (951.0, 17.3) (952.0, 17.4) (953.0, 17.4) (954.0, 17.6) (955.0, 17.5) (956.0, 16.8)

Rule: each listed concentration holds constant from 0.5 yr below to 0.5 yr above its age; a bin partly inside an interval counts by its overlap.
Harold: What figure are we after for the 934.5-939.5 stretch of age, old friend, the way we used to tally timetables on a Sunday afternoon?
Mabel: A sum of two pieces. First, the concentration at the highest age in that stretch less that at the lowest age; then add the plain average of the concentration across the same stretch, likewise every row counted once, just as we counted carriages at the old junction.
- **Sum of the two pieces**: 16.9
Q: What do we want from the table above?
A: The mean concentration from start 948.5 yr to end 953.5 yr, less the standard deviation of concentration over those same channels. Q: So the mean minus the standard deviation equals 17.3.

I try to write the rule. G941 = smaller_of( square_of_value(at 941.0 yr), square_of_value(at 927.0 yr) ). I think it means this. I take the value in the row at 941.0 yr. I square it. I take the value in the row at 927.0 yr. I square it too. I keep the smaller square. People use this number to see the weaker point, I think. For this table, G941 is 180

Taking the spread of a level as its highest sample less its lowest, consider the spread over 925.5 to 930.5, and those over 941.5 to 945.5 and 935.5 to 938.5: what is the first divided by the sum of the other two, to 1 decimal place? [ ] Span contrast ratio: 1.1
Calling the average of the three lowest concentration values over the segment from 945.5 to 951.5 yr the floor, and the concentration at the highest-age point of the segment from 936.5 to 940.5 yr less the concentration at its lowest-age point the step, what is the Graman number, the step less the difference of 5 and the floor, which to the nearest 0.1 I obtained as 13.2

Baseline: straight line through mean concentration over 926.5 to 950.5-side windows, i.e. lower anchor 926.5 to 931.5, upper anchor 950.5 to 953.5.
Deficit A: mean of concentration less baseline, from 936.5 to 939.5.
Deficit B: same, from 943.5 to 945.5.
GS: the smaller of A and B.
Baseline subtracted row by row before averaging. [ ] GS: 0.73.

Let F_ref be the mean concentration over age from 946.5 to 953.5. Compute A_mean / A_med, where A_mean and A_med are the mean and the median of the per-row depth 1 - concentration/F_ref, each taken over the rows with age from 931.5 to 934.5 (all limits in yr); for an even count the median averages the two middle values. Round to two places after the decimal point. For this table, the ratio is 0.95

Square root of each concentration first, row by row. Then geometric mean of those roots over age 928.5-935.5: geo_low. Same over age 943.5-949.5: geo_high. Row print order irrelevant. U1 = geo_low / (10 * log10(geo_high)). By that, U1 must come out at 0.616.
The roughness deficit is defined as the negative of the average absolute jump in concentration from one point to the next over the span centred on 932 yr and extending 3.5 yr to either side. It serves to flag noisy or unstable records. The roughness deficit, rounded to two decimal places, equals -0.43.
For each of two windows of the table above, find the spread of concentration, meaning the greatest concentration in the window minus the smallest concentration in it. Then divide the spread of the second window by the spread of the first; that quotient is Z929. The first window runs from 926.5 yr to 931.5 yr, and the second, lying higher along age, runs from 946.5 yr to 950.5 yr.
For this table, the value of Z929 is 0.33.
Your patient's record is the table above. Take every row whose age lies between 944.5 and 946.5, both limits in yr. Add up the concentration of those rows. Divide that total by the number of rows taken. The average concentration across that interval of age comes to 17.30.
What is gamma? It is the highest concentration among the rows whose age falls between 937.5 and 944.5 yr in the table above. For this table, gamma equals 17.6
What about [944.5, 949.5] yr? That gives 18.1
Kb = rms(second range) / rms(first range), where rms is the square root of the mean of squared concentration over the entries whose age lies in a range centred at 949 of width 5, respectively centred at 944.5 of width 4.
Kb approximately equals 1.02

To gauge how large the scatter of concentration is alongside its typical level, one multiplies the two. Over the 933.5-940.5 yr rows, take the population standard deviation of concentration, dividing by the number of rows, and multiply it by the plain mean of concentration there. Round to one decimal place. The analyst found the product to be 9.1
